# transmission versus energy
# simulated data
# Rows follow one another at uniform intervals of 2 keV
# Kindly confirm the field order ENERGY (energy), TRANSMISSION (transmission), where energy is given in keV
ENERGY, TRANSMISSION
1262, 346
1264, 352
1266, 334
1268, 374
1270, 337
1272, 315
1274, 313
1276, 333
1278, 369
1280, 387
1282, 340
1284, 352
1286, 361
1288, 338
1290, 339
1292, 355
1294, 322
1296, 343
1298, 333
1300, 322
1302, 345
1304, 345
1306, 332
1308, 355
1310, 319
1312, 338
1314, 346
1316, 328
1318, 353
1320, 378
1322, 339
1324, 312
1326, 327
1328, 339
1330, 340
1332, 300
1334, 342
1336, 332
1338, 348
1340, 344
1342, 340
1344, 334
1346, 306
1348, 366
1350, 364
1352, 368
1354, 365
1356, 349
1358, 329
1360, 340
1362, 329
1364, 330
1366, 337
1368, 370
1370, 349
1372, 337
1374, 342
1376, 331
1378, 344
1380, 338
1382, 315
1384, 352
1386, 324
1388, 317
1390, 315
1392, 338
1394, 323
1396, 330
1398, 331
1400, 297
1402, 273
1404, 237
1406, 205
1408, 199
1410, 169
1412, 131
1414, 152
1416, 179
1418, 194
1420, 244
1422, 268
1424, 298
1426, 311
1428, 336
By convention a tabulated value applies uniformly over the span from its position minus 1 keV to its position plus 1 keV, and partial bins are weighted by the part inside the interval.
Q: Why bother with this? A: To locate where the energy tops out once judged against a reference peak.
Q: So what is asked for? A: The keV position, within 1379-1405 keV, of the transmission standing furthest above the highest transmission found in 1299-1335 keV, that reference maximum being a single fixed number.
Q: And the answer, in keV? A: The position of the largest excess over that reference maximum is 1384 keV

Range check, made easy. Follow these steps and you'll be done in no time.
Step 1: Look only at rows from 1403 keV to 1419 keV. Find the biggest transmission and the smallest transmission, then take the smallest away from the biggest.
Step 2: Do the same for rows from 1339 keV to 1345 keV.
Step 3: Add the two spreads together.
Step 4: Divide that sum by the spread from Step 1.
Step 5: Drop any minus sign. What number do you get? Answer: 1.1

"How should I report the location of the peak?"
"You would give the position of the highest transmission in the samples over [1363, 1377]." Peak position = 1368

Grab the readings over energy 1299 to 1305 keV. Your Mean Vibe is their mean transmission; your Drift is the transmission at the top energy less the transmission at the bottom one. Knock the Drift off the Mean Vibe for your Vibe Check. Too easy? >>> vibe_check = 314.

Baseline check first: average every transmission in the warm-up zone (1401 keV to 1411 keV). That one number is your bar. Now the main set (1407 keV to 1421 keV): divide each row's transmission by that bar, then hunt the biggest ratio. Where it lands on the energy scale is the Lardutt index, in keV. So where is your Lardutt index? 1420 keV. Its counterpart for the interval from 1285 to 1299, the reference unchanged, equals 1286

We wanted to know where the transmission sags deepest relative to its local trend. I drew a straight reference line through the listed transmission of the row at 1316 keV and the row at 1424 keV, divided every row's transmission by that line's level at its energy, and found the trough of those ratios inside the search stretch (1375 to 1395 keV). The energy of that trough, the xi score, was 1382 keV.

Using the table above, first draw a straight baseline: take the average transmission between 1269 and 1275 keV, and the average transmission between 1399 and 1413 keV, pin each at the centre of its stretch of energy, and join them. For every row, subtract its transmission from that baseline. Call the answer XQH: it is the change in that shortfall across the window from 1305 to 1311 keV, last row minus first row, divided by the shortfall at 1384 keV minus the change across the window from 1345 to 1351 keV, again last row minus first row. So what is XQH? -0.17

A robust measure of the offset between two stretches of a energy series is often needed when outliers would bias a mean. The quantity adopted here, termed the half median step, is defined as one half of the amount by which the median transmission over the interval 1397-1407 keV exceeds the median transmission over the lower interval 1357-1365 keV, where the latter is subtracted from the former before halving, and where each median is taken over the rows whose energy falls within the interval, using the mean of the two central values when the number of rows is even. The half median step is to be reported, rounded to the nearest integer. -28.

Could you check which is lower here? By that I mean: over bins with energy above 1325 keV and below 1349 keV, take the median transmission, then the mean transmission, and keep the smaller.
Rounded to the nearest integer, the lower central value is 335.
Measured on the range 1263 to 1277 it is 334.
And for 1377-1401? 327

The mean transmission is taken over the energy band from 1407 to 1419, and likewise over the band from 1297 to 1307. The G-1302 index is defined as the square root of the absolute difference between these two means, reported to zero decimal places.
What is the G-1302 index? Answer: 13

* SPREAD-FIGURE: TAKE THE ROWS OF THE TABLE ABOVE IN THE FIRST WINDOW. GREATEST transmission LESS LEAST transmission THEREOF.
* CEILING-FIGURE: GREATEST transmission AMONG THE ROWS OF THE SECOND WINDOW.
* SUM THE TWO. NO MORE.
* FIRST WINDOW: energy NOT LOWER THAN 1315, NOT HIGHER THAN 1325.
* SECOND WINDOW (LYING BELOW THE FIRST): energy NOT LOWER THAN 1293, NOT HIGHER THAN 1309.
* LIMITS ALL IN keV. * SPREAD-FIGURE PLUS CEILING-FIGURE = 421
